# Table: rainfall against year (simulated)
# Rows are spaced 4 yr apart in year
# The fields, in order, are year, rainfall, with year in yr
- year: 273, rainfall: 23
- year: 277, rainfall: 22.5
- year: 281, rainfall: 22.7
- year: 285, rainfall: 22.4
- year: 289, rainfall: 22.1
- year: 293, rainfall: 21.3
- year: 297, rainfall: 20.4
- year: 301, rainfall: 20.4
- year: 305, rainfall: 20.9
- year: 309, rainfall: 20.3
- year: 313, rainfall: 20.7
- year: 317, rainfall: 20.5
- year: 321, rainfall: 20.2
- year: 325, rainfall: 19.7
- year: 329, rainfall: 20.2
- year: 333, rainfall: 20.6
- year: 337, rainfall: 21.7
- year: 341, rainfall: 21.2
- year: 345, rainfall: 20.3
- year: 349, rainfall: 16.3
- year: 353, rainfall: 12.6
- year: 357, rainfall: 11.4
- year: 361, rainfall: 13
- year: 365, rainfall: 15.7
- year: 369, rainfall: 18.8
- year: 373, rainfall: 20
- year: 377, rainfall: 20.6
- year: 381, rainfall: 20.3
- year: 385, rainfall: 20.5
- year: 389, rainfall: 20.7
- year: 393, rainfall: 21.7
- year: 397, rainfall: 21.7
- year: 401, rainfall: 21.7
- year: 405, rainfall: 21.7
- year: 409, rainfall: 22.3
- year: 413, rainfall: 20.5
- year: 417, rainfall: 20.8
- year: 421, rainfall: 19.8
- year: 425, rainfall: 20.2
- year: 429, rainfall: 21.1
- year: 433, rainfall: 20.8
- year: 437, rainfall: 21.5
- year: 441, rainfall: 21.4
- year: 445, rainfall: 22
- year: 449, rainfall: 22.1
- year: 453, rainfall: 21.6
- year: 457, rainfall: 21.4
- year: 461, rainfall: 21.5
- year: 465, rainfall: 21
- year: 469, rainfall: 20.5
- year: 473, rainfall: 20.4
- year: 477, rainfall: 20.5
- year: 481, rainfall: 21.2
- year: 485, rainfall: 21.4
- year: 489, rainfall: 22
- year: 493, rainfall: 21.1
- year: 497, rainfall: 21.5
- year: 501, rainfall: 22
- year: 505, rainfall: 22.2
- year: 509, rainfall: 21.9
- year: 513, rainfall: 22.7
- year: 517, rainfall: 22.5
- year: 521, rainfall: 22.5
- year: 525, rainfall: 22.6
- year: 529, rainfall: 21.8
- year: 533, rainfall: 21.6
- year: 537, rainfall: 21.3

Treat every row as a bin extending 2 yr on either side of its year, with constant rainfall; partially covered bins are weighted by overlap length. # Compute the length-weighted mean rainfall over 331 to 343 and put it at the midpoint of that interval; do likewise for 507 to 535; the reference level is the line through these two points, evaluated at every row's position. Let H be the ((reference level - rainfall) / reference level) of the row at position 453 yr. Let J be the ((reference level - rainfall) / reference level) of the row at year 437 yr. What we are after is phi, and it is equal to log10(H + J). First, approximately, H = 0.01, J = 0.01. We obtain -1.66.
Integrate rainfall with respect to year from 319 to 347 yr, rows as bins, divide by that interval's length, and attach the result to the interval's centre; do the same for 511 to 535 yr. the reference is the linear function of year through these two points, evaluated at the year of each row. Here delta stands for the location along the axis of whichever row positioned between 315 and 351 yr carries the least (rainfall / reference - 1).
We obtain 349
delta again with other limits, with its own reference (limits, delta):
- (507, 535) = 533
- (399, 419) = 413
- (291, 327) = 325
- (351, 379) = 357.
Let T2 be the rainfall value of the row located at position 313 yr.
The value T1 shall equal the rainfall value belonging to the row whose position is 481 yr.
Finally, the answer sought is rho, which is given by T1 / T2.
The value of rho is 1.02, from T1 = 21.2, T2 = 20.7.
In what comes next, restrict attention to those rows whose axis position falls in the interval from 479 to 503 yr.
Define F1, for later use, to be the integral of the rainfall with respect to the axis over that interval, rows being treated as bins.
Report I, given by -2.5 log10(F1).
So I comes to -6.78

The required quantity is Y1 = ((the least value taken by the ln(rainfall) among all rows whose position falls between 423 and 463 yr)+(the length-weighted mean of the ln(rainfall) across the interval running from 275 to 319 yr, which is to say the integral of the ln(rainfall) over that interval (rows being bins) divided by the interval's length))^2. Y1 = 36.8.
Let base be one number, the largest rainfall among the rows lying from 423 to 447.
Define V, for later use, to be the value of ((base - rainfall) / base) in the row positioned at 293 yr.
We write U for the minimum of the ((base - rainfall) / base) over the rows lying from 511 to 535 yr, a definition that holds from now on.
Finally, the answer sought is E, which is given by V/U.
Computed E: -1.0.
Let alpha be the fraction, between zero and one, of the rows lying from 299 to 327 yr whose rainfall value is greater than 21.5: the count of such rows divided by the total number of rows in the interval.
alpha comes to 0.00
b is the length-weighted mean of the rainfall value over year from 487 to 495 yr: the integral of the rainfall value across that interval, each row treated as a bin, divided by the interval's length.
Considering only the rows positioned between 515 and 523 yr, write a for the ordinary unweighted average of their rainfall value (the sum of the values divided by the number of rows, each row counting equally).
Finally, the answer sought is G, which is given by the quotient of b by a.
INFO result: 0.96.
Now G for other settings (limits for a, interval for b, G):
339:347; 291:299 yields 1.00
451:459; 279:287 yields 1.05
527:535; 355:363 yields 0.56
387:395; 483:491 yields 1.02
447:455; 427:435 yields 0.96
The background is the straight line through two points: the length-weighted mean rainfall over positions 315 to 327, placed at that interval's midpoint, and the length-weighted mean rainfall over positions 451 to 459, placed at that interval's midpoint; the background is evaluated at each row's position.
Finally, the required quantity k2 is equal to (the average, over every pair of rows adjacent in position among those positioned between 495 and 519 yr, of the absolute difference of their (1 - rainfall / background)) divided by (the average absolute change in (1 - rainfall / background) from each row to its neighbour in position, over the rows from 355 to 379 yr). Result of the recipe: 0.2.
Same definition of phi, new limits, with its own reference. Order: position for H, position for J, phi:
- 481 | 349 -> -0.57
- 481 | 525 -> -1.69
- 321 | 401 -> -1.47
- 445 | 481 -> -1.57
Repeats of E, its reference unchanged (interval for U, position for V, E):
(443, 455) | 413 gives -15.0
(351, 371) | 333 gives 0.4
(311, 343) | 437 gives 1.7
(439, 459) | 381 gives -17.0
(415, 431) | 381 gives 1.9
